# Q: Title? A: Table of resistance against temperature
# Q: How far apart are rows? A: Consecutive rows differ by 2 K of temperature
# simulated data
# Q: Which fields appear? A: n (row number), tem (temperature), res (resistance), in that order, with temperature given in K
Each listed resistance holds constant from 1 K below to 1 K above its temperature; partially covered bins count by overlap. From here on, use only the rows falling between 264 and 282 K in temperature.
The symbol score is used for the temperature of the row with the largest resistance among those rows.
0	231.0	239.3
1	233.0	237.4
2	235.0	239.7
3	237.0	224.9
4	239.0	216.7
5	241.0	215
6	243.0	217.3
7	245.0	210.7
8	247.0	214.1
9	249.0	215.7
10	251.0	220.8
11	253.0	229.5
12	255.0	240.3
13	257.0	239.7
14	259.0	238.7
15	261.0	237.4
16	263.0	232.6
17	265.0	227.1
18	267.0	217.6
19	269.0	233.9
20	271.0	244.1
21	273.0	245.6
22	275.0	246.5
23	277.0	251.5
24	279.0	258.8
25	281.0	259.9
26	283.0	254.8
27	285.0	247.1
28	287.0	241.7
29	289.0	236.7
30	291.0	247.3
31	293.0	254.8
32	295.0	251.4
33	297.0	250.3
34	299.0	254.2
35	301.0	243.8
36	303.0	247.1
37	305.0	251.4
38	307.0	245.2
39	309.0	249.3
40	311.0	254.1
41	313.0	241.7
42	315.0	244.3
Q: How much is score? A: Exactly 281.0 K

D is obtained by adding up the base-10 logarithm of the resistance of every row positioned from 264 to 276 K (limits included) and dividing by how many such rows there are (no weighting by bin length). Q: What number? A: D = 2.372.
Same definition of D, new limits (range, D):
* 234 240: 2.356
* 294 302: 2.398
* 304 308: 2.395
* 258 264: 2.373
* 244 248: 2.327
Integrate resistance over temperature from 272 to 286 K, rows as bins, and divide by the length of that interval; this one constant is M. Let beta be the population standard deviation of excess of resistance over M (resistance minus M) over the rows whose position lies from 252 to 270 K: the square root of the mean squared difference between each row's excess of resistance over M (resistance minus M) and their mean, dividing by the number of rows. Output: 7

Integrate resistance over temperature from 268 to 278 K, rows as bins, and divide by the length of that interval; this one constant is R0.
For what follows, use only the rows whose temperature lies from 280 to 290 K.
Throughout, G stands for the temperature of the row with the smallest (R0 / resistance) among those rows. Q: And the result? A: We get 281.0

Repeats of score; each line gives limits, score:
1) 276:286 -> 281.0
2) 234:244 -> 235.0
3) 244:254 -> 253.0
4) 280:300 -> 281.0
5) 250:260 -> 255.0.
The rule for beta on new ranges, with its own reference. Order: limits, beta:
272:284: 6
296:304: 4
